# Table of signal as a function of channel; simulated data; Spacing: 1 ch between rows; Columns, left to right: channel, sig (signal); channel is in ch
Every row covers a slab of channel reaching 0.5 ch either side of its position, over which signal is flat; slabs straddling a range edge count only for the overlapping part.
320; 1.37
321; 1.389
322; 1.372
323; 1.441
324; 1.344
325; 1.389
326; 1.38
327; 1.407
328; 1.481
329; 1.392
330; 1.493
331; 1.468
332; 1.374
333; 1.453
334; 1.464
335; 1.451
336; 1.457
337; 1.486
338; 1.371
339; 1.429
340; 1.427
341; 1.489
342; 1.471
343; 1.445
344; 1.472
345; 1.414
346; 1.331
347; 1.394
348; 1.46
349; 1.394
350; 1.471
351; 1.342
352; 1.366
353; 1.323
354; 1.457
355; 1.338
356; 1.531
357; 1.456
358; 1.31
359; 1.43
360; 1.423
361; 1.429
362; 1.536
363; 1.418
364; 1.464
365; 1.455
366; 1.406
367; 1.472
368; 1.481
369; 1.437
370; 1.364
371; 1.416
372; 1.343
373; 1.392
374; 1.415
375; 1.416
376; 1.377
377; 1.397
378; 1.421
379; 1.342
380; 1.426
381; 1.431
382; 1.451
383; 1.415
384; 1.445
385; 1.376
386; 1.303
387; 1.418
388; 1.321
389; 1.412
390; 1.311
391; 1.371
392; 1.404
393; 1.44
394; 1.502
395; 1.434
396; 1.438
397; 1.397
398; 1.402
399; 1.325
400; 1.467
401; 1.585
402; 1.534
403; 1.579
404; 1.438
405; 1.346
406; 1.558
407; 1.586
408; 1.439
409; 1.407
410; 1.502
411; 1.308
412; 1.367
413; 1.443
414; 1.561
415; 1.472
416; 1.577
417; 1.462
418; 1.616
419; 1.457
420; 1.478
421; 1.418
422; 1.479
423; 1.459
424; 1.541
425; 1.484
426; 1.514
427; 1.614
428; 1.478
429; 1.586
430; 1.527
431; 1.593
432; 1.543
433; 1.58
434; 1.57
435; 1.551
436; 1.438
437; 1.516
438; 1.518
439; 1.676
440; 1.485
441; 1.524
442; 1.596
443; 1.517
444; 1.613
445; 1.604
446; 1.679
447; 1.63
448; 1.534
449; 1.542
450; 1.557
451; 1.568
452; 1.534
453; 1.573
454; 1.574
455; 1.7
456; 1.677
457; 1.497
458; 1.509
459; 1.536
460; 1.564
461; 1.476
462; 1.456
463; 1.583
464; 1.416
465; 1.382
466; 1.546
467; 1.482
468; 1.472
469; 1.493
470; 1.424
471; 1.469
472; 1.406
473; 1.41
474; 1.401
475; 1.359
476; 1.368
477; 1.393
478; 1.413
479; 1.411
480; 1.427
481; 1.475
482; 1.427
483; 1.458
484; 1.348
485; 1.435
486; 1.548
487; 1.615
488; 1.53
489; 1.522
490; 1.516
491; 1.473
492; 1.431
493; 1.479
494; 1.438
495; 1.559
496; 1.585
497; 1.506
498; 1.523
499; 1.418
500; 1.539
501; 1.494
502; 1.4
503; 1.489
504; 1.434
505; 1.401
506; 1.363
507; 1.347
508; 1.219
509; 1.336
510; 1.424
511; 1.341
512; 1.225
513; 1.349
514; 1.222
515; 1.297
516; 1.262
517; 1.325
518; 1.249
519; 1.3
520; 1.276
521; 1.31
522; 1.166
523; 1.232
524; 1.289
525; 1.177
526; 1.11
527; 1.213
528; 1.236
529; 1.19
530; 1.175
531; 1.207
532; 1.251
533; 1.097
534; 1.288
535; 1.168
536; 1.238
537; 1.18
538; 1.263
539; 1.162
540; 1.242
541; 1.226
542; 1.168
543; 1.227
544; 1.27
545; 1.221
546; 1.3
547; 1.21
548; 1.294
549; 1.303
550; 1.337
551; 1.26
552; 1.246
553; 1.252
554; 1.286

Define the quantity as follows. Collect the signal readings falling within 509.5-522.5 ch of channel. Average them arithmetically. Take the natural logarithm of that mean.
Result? 0.253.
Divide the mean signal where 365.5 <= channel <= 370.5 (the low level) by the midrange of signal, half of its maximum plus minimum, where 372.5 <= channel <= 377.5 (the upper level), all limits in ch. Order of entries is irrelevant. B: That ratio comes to 1.03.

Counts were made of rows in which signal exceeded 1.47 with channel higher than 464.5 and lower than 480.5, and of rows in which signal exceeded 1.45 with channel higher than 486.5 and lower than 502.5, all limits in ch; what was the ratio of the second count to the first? 3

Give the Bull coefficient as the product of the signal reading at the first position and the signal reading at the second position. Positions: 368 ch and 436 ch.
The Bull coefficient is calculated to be 2.13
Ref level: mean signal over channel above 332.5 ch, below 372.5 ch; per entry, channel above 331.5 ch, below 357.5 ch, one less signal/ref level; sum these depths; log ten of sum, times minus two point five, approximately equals 4.1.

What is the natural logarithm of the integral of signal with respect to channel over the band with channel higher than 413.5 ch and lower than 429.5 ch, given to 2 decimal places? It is 3.19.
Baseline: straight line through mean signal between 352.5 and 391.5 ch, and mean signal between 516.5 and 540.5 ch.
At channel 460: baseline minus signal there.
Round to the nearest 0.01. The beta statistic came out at -0.26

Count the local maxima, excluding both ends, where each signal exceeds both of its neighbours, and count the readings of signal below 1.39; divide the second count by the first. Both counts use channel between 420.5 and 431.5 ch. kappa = 0.0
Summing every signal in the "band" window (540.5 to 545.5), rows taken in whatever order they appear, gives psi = 6.11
